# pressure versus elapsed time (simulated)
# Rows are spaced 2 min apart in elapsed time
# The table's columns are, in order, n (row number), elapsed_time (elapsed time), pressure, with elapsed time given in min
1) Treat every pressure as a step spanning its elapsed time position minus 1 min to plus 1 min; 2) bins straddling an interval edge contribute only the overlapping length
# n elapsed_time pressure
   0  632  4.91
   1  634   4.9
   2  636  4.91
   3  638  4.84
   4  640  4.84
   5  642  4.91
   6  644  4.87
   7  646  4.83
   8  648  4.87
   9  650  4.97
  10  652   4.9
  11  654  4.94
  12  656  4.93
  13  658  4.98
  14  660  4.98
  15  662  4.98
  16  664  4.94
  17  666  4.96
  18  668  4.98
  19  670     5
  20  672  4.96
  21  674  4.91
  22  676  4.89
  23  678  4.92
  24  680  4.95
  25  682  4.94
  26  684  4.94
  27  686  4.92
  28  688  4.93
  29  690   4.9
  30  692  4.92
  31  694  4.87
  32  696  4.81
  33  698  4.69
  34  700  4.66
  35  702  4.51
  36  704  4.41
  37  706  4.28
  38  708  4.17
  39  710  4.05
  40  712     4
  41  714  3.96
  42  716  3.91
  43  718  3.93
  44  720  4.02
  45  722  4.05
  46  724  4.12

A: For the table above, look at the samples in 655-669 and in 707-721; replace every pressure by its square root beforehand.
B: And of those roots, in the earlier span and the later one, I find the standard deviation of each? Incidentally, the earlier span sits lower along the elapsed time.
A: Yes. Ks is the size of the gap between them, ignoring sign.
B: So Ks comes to 0.02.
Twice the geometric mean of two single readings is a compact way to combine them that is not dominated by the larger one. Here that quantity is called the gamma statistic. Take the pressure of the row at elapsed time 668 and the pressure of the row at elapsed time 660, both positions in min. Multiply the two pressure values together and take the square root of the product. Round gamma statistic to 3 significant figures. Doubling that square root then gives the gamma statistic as 9.96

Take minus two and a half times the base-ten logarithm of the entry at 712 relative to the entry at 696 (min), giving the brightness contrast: 0.20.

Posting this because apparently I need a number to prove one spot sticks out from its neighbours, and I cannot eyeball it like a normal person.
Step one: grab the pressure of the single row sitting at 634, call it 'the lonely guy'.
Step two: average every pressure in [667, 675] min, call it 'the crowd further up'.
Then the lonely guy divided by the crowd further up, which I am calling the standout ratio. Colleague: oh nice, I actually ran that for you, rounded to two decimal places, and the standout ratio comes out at 0.99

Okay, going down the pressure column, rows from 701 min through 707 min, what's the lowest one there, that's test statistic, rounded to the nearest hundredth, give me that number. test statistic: 4.28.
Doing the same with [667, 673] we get 4.96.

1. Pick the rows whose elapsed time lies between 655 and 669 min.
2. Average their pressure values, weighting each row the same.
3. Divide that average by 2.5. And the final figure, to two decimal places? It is 1.99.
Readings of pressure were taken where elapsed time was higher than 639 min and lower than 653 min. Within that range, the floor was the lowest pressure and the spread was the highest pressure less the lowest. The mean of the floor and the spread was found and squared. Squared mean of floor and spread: 6.18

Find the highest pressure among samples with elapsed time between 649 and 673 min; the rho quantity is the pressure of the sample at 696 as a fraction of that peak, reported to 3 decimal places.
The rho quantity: 0.962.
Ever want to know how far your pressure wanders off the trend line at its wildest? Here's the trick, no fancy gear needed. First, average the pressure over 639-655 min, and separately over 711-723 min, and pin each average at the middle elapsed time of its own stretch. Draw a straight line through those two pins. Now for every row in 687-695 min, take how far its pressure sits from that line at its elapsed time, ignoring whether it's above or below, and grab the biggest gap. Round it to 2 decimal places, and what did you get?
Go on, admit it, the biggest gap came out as 0.62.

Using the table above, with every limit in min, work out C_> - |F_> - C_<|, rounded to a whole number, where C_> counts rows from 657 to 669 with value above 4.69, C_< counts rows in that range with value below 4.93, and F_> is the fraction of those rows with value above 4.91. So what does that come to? 5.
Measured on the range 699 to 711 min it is -6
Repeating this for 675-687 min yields 4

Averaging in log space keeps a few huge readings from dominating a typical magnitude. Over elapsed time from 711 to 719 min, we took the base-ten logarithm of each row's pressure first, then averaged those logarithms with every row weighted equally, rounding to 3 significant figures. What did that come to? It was 0.597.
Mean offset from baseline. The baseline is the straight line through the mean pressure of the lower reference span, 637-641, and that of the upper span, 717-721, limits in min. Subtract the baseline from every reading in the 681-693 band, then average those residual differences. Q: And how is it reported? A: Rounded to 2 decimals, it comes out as 0.60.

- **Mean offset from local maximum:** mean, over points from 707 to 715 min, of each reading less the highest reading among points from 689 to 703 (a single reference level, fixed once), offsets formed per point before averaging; -0.875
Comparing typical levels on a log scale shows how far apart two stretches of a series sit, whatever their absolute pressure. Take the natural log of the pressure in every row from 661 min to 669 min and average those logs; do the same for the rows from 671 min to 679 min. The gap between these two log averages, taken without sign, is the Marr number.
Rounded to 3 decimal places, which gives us 0.009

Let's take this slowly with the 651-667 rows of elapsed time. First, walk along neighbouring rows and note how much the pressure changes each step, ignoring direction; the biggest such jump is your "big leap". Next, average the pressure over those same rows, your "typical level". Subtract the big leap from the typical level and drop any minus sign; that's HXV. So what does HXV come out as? 4.90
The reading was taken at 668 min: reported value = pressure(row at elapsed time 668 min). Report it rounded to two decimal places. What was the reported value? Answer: 4.98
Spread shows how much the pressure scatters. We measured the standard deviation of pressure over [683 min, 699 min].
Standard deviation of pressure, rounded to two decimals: 0.08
